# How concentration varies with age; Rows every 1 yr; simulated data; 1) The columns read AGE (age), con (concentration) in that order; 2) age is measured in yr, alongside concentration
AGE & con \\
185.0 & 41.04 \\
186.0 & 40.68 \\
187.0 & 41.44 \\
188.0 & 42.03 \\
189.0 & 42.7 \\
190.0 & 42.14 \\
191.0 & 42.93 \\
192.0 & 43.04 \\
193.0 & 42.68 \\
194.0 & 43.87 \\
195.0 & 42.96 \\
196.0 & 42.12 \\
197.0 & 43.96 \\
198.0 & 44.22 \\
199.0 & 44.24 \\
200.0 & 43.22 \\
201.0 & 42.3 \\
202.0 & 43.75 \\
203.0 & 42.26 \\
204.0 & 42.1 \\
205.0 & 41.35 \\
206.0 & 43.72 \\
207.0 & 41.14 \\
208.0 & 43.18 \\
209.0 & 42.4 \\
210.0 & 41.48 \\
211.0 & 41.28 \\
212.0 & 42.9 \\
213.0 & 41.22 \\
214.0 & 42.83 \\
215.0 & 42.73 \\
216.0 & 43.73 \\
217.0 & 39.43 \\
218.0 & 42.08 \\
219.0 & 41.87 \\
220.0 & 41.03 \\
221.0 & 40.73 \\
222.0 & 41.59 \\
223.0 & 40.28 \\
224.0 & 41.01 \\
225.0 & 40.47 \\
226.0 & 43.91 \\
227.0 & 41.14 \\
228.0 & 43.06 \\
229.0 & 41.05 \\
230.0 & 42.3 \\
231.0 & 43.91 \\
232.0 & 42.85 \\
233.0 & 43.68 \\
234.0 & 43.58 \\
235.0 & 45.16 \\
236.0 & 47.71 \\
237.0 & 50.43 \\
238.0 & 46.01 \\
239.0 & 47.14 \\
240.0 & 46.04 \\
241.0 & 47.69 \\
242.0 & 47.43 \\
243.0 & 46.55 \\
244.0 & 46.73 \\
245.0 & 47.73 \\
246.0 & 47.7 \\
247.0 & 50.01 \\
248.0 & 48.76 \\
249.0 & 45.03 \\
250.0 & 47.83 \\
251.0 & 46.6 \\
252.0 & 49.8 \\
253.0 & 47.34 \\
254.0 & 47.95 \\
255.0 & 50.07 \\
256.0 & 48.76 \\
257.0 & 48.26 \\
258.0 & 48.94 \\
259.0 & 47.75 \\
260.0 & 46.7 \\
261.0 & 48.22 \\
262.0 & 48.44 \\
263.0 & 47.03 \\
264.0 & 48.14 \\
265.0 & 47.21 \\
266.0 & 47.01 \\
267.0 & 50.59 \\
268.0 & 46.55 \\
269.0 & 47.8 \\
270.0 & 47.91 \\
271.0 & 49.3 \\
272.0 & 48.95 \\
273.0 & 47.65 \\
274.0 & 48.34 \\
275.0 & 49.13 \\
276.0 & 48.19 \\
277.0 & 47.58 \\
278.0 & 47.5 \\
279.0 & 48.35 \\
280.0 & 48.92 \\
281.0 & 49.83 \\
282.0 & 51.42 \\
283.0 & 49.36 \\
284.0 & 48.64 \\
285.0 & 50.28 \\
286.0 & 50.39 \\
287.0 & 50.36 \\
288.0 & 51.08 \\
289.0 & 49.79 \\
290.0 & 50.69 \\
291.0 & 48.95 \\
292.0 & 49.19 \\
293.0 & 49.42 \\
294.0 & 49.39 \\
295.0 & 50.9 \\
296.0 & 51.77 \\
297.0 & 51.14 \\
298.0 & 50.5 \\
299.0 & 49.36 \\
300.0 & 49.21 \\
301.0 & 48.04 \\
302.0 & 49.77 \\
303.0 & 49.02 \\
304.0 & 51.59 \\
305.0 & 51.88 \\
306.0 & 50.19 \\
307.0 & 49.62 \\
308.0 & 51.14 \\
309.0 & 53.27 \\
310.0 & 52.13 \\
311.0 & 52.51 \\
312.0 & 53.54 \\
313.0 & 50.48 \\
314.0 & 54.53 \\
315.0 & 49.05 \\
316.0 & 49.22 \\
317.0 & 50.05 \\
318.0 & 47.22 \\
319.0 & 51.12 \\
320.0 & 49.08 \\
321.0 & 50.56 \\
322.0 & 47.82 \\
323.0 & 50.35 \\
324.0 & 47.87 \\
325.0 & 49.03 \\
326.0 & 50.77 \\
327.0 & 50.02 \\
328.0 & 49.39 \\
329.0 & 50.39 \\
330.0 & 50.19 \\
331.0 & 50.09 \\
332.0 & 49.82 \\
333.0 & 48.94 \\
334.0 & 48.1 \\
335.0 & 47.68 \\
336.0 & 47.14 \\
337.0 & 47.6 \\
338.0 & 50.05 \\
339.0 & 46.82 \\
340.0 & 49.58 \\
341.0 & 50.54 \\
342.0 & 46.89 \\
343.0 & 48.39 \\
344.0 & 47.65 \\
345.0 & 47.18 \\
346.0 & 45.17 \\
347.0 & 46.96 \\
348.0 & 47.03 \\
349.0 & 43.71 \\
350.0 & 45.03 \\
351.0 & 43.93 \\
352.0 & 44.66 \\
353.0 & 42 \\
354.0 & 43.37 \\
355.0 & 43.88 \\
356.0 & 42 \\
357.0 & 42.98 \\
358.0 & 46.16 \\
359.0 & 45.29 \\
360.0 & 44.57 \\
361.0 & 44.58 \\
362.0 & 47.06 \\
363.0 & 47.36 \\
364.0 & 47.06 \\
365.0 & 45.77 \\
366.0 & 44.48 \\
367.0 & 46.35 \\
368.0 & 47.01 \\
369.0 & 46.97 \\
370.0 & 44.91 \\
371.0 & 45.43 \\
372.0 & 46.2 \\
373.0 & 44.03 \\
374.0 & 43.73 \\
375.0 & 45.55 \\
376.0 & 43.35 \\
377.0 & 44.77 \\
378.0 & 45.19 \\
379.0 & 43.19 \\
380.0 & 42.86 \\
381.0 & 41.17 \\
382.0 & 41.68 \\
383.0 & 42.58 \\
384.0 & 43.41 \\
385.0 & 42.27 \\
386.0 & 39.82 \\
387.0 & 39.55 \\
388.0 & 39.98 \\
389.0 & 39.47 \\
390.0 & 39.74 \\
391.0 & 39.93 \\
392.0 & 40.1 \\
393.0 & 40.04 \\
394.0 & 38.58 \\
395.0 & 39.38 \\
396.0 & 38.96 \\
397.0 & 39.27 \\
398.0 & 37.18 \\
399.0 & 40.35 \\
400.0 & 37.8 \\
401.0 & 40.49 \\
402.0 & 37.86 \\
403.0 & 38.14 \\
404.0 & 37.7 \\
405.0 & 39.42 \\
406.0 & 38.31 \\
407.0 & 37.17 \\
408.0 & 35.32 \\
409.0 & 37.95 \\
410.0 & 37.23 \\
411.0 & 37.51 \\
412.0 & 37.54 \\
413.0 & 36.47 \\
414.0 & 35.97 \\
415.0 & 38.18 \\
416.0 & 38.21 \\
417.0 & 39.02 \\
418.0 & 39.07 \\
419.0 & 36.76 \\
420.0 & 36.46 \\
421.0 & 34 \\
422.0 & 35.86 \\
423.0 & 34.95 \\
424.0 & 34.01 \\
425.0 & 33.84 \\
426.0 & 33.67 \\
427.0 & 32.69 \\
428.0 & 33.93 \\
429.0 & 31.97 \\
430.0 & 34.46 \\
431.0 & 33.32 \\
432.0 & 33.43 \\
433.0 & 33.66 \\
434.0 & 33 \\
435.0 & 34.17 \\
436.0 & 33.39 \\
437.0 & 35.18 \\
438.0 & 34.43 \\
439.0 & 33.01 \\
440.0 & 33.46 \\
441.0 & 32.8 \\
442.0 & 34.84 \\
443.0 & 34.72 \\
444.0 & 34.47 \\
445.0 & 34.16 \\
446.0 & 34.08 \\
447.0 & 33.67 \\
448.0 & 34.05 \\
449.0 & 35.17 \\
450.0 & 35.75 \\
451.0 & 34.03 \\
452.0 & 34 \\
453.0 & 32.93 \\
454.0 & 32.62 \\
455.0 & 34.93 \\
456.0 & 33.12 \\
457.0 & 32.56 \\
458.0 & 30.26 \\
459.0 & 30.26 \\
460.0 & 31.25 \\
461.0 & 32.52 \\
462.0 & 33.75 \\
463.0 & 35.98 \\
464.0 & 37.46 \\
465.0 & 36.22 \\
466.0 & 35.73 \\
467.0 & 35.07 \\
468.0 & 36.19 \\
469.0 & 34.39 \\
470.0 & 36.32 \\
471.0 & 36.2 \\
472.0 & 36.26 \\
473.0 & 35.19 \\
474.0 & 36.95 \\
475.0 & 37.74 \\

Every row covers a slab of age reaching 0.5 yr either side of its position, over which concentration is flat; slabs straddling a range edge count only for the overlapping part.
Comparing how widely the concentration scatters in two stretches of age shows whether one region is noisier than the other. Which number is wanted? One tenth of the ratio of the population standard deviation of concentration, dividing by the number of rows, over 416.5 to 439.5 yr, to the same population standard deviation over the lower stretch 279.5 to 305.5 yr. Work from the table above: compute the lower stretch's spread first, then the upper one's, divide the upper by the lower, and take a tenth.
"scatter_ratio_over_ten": 0.17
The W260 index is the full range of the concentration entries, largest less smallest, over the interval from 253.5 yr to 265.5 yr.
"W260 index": 3.4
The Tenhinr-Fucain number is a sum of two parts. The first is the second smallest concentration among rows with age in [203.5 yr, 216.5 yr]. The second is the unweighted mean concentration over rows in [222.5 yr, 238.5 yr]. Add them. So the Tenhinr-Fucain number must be 84.8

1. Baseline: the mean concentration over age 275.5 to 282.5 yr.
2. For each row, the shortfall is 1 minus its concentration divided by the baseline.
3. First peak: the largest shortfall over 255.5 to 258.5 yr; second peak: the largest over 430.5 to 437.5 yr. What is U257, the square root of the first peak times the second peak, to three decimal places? 0.061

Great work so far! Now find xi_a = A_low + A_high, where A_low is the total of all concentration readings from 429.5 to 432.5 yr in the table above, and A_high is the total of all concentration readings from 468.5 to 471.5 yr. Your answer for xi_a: 208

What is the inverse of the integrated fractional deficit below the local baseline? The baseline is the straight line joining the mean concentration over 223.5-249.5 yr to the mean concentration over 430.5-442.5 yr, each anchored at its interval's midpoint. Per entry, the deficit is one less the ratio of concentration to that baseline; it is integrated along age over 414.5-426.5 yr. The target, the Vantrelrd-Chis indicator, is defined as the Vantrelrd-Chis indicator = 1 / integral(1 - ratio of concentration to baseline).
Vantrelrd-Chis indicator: -1.9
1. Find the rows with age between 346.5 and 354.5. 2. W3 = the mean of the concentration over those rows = 45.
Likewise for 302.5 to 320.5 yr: 51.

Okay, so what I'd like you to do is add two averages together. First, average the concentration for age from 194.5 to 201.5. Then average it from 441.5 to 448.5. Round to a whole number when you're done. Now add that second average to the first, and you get 78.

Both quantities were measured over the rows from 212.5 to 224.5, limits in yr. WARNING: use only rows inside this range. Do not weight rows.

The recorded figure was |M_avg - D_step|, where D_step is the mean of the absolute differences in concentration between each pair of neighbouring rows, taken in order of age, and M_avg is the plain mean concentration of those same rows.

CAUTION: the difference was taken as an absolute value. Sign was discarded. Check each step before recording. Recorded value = 40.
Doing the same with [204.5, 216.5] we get 41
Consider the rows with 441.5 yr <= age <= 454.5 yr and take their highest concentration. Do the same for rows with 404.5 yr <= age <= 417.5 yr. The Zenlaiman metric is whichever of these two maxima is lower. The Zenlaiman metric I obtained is 36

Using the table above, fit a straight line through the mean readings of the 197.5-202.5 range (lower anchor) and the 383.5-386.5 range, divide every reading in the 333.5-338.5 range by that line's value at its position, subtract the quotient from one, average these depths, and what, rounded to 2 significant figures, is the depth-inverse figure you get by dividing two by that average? -15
